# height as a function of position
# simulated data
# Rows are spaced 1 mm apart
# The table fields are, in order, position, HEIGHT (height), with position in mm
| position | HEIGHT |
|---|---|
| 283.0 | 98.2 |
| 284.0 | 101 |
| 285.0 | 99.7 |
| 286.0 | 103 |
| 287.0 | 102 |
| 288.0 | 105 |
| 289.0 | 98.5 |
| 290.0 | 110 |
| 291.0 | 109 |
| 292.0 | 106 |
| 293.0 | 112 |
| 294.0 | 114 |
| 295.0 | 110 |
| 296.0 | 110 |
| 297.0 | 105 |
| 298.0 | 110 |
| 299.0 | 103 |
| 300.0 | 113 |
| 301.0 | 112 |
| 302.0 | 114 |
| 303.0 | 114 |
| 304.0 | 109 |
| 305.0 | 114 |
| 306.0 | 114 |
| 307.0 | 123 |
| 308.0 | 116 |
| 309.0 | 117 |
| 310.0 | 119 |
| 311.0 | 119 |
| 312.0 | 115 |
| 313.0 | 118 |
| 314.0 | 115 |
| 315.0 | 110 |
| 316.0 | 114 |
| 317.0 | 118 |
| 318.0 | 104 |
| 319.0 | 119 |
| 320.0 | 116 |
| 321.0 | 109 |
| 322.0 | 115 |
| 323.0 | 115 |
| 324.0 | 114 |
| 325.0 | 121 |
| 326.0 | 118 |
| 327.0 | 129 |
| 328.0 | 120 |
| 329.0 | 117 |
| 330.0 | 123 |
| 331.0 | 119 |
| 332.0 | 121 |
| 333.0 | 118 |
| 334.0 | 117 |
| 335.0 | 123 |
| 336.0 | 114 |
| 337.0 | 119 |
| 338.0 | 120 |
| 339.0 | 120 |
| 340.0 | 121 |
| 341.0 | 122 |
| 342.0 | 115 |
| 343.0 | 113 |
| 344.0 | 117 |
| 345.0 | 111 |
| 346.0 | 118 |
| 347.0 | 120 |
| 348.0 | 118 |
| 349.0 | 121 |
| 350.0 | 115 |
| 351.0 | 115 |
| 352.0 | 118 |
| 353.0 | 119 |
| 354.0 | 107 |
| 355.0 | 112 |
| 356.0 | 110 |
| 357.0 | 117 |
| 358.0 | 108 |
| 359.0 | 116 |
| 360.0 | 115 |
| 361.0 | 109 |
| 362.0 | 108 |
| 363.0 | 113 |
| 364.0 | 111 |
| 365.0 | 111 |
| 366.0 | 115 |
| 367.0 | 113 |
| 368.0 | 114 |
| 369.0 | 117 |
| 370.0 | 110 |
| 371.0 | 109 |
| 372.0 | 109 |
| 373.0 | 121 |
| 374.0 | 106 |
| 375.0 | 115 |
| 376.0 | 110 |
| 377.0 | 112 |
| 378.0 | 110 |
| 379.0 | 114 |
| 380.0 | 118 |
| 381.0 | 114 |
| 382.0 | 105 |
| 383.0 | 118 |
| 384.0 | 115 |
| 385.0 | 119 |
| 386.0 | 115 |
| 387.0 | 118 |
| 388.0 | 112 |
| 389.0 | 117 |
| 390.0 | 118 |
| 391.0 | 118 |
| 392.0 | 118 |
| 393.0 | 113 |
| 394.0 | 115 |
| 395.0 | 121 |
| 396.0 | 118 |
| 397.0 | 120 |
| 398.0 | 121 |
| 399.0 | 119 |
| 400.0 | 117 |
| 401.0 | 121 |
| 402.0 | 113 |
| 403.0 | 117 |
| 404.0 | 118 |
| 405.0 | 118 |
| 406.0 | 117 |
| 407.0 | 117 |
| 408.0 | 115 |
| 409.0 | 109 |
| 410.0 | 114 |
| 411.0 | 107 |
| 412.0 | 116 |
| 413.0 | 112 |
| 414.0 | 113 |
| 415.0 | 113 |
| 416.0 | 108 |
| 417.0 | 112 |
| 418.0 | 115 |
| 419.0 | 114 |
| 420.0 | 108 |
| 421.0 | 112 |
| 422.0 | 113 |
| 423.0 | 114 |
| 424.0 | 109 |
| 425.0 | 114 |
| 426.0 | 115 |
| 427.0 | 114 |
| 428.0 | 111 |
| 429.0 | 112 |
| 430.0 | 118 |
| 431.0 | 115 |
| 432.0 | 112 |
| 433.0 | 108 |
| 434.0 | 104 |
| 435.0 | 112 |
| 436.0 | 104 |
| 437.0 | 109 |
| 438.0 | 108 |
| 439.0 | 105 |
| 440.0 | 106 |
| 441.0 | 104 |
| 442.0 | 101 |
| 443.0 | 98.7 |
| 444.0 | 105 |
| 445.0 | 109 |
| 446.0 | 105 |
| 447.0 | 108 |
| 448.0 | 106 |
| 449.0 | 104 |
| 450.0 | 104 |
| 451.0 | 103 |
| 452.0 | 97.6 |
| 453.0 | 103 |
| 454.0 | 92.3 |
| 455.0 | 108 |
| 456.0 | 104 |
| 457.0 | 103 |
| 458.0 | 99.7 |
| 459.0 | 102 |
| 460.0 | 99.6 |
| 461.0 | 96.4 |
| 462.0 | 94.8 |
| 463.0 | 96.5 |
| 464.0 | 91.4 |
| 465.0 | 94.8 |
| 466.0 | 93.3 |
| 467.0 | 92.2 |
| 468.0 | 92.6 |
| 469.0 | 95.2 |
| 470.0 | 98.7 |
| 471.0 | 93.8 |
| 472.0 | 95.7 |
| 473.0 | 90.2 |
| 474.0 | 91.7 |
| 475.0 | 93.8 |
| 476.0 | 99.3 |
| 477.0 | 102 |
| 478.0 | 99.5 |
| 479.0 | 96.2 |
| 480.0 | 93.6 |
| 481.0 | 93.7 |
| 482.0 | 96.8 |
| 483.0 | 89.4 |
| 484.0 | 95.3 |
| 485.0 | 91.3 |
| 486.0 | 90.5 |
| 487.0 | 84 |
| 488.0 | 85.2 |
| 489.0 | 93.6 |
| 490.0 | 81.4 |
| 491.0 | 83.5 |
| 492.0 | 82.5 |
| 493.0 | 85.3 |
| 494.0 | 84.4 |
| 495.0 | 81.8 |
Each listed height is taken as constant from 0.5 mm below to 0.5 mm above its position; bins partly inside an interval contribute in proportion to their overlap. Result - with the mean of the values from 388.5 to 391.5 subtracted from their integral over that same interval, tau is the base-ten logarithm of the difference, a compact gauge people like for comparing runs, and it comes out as 2.37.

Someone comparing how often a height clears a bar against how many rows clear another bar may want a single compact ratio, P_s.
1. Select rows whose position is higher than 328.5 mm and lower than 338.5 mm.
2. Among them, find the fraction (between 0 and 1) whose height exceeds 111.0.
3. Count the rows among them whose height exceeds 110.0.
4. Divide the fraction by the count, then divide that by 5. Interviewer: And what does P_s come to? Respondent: 0.020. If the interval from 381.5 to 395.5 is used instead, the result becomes 0.014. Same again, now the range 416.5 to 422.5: 0.033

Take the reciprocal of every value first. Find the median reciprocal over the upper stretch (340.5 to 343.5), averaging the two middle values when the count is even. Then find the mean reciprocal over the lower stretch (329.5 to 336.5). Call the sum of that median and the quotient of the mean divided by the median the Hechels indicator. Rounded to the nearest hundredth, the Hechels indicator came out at 0.97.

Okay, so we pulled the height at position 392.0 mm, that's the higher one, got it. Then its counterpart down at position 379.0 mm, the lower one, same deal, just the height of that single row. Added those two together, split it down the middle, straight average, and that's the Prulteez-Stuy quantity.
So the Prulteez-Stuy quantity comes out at 116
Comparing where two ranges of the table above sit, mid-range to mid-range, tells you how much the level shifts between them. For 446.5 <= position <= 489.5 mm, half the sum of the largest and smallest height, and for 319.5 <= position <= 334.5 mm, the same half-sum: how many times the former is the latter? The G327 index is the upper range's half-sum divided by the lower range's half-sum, 0.81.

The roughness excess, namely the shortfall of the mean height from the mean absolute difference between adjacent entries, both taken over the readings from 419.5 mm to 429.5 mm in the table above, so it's -110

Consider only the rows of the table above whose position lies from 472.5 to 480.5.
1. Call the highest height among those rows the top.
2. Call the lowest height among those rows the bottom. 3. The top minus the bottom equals 11.8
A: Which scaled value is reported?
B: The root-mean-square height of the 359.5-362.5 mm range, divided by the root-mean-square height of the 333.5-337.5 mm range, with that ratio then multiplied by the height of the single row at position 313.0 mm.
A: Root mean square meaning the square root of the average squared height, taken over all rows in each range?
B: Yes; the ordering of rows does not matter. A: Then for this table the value 110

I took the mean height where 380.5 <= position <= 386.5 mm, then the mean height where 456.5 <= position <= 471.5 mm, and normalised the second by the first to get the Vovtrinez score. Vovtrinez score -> 0.84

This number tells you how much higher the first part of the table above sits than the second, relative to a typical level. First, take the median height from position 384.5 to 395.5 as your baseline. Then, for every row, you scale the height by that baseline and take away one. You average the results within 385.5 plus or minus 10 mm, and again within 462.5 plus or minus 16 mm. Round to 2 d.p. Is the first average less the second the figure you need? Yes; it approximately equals 0.14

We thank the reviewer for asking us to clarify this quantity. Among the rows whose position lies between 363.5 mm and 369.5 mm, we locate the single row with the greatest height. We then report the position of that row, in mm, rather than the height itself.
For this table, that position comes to 369.0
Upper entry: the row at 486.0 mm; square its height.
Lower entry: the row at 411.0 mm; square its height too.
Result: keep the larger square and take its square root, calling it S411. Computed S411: 107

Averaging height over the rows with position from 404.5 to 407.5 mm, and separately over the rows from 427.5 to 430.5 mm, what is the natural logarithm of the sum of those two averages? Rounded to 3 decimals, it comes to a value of 5.442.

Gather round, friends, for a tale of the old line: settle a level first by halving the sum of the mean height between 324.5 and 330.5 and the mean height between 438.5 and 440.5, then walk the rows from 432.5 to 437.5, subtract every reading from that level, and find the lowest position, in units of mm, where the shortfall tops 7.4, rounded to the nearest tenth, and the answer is 434.0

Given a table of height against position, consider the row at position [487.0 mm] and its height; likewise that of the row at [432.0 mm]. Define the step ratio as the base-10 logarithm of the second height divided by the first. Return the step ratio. 0.12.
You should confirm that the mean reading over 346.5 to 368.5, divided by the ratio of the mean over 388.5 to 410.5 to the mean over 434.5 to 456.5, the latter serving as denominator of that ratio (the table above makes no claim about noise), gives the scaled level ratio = 102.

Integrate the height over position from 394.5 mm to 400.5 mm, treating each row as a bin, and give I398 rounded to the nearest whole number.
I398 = 716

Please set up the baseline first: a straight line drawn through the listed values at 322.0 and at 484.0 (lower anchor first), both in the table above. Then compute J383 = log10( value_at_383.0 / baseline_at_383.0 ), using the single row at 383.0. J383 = 0.04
